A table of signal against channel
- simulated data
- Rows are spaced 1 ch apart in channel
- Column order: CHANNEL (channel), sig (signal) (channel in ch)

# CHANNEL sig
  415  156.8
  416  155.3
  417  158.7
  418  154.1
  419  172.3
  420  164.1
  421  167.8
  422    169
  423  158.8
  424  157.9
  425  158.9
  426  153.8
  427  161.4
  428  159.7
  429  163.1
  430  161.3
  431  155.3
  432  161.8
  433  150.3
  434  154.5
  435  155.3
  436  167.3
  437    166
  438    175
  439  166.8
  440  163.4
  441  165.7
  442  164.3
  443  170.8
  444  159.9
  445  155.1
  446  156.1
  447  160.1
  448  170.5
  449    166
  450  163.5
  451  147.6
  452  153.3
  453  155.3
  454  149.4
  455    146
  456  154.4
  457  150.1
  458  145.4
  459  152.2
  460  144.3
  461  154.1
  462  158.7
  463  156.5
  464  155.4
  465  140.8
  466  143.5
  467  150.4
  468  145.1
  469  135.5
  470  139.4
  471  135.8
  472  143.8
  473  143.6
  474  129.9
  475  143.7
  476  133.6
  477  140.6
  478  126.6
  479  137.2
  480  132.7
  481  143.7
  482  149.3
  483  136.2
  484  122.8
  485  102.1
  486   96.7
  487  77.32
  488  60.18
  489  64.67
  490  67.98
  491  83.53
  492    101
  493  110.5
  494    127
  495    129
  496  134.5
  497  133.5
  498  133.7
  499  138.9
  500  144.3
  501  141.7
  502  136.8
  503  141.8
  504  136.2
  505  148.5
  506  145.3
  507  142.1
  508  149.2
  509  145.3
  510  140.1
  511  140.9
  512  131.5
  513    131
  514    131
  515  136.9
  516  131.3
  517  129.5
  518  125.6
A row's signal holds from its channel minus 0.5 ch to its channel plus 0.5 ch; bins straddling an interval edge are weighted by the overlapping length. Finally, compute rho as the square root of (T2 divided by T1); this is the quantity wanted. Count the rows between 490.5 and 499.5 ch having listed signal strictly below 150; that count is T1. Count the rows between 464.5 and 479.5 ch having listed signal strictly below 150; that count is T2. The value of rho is 1.2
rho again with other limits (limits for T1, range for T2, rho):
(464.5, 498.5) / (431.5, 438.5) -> 0.0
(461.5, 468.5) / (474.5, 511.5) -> 3.5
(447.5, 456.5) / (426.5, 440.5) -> 0.0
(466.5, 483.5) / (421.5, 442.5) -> 0.0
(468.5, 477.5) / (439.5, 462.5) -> 0.7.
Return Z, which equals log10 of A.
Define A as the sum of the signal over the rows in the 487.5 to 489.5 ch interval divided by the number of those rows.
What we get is 1.80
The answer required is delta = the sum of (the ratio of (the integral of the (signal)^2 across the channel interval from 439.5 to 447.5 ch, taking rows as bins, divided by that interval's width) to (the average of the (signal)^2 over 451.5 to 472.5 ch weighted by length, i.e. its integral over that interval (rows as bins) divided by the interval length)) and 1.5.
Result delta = 2.69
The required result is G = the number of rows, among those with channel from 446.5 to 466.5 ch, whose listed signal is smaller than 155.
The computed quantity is 12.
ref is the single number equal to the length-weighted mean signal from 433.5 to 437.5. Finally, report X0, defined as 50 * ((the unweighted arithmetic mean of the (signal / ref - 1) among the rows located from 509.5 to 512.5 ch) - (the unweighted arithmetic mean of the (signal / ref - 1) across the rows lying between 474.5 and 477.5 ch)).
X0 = -1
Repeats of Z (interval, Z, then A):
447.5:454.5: 2.20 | 158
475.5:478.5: 2.13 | 134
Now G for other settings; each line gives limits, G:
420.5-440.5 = 3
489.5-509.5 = 20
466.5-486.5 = 20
